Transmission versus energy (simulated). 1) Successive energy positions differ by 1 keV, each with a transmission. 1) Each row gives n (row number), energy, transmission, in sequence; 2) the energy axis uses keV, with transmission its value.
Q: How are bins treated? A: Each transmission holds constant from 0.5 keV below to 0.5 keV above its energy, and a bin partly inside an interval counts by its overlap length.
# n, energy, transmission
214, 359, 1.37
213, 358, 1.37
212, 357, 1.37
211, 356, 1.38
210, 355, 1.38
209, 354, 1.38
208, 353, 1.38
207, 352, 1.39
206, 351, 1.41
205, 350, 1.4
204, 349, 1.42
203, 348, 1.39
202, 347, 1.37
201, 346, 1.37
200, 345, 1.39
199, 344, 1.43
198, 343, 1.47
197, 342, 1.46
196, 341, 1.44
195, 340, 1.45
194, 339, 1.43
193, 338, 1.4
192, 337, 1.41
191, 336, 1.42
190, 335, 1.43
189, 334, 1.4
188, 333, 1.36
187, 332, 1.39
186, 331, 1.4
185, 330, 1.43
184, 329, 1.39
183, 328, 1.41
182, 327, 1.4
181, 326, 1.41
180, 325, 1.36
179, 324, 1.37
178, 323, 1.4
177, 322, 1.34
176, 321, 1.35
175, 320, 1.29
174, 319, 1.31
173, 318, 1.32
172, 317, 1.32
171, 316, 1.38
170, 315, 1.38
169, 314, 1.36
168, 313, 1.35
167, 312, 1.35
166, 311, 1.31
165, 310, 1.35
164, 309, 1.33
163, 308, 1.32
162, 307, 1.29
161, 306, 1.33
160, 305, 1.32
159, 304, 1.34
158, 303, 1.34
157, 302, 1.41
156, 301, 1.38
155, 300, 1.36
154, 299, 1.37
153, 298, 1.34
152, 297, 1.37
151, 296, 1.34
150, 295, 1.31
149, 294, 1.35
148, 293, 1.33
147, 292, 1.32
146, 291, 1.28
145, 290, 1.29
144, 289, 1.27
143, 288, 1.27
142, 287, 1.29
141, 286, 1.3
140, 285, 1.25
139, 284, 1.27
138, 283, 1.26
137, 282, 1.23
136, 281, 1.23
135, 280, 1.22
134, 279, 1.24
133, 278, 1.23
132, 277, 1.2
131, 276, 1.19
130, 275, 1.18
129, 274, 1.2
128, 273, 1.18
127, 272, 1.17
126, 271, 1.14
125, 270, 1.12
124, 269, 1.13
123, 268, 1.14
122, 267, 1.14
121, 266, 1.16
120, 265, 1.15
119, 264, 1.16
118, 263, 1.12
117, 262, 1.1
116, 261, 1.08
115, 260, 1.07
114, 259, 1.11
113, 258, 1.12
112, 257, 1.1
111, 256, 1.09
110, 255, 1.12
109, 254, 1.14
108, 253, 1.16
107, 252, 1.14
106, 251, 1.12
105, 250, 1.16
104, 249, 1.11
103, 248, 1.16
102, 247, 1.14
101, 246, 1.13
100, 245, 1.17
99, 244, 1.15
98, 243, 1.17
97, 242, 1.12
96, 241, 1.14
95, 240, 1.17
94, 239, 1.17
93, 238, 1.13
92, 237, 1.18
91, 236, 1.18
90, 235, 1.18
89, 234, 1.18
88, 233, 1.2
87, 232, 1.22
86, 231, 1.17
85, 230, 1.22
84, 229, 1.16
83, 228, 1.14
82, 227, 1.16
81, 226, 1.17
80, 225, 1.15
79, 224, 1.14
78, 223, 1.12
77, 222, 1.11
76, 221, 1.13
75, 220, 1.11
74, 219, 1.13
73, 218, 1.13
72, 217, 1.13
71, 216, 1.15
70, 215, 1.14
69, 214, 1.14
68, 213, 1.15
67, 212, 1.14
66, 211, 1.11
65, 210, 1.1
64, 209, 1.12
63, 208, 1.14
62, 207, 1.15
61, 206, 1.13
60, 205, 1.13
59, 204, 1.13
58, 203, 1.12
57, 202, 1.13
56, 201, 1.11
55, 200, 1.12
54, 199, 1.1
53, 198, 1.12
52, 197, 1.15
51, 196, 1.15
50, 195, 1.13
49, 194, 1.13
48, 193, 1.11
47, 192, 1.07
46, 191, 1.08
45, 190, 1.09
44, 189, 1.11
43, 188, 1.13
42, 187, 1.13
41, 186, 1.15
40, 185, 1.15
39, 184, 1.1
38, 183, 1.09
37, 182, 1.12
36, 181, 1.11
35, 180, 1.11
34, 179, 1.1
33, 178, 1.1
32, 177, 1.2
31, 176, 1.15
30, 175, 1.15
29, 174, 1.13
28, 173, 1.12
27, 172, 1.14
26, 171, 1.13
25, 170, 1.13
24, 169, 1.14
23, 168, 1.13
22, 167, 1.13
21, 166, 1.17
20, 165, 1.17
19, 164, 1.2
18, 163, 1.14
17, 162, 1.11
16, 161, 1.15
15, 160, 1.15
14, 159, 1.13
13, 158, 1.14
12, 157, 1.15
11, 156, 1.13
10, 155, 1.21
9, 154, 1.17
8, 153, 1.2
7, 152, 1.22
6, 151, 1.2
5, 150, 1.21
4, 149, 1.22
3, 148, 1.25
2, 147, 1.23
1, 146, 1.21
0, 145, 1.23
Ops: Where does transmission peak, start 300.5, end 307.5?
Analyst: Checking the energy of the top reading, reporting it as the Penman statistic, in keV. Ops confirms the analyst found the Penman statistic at 302 keV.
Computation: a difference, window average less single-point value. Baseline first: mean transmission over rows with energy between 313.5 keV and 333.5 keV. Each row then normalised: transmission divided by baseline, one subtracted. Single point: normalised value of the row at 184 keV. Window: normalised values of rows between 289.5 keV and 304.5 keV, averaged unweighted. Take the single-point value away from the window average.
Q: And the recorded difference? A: 0.18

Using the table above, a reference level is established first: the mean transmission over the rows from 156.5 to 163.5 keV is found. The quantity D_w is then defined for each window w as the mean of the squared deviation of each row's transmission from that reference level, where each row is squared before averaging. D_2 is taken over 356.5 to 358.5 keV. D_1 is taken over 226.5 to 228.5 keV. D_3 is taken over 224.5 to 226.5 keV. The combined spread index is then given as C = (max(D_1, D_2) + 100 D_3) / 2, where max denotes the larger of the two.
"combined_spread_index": 0.05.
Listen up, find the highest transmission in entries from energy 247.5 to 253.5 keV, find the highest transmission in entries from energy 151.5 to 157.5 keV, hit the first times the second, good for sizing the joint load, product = 1.42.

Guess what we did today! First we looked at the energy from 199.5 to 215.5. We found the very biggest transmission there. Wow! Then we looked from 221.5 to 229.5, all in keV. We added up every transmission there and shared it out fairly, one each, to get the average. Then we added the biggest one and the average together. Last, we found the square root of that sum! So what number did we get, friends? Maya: 1.51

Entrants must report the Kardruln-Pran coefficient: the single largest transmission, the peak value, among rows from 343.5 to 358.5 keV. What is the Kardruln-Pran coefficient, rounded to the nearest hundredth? 1.43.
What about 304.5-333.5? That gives 1.43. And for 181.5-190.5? 1.15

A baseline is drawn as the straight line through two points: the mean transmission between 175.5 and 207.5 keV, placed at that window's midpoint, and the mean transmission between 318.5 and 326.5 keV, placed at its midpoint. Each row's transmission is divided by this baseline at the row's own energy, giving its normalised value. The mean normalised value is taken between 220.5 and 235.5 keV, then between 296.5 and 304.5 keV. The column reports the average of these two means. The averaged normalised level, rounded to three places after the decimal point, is 1.009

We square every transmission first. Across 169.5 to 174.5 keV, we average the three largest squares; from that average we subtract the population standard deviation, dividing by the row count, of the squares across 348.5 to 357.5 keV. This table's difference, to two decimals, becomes 1.24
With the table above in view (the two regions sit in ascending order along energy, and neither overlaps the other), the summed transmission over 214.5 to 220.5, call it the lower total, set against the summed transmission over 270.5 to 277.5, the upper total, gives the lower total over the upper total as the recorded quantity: 0.82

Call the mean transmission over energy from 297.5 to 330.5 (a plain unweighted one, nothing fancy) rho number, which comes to 1.35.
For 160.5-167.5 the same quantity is 1.15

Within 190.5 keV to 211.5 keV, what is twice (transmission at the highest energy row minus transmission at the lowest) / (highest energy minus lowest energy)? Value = 0.0030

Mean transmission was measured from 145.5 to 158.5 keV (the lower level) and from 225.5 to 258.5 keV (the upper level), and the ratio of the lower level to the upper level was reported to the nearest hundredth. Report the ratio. 1.04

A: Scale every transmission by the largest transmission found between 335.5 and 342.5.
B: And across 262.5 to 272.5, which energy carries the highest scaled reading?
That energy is 272 keV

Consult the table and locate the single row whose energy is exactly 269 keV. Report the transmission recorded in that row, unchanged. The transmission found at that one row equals 1.13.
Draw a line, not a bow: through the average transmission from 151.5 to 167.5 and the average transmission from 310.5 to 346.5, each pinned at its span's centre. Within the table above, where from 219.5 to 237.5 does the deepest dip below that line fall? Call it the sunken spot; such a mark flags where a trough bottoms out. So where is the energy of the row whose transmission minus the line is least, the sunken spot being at 222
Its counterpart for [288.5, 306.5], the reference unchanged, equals 289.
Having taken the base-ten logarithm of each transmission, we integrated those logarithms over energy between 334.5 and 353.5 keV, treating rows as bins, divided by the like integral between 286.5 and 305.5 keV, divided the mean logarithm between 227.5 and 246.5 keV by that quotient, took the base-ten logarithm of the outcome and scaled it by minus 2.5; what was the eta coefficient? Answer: 3.1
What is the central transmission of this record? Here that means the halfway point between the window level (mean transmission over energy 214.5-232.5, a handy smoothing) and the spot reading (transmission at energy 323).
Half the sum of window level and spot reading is 1.27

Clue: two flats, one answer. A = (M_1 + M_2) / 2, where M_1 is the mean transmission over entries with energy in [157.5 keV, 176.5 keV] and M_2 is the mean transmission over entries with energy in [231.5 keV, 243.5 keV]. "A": 1.16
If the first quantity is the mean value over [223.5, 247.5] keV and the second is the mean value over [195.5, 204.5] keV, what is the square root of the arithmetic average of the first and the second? 1.07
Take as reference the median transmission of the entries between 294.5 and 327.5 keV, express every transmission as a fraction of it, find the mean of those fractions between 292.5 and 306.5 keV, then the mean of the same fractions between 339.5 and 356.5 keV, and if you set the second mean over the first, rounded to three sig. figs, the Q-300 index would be 1.04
